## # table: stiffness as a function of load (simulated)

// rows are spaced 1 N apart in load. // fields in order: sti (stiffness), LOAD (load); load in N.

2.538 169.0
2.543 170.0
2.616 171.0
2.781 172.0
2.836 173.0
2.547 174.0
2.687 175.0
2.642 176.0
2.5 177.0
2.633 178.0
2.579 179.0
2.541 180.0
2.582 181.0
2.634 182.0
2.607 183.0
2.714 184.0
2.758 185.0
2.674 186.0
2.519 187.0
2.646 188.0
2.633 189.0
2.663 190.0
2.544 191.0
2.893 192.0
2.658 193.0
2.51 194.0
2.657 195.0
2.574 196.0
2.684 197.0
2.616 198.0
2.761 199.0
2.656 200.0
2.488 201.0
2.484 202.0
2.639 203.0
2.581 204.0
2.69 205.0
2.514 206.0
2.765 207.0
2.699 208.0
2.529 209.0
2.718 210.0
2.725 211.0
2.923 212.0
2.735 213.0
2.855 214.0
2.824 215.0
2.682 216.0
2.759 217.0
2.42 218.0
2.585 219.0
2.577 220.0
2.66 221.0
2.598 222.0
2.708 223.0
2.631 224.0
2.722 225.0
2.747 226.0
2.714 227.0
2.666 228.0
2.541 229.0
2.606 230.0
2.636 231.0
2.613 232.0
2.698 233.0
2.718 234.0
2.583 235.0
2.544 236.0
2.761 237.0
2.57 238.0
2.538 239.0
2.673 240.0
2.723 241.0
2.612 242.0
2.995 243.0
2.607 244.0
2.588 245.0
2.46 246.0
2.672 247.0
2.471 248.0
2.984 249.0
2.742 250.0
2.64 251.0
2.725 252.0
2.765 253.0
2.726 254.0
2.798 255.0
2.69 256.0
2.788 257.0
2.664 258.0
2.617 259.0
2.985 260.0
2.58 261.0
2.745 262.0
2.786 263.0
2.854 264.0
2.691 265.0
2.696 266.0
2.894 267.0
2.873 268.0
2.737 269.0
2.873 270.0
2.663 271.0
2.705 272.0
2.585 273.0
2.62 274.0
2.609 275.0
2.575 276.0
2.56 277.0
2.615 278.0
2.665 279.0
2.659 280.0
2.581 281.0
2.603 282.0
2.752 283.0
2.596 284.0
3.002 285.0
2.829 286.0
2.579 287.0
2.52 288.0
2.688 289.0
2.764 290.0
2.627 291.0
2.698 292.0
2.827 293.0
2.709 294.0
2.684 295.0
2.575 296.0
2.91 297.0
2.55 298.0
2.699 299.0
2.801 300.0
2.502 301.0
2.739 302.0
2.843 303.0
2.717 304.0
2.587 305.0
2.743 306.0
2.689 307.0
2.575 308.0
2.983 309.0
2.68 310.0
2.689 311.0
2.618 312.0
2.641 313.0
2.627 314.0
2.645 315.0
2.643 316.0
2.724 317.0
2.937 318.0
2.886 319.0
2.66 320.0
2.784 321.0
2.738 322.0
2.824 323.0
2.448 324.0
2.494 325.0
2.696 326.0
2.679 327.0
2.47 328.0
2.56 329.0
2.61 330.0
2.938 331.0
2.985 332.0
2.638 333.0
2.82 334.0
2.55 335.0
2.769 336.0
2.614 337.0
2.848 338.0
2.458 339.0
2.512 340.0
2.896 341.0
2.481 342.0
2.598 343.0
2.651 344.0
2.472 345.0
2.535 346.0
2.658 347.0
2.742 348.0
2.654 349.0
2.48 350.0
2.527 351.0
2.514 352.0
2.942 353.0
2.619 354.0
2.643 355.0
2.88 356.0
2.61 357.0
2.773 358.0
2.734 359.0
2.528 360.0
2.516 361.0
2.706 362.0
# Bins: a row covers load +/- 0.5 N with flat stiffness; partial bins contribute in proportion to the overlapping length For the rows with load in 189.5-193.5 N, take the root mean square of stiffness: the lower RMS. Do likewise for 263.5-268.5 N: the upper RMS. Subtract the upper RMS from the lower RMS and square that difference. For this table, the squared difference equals 0.012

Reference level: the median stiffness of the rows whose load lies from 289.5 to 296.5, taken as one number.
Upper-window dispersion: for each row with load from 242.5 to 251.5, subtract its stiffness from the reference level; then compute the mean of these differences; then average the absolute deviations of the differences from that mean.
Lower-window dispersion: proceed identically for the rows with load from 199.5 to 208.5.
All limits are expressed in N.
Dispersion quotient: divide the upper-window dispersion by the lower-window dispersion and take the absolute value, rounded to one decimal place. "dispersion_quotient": 1.7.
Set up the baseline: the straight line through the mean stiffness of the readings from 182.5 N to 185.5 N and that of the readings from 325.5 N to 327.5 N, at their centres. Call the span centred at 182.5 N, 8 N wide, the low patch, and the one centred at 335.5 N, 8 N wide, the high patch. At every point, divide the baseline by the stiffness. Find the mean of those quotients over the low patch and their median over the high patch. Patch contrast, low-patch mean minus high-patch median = 0.028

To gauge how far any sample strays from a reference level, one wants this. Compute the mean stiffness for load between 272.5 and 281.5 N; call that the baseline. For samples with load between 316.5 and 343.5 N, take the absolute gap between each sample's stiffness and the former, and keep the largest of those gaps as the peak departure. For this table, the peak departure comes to 0.377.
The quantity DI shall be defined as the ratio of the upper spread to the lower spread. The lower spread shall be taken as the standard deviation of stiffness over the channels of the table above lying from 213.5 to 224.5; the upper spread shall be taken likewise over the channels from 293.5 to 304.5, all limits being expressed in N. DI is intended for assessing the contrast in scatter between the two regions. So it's 1.01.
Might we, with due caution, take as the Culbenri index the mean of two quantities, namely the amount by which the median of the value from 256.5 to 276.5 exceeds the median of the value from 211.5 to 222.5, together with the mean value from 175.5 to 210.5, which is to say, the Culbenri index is 1.32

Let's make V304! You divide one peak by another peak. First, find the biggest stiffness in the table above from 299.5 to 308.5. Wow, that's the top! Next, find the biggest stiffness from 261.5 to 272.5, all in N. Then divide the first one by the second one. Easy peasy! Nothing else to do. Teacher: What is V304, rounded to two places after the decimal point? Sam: 0.98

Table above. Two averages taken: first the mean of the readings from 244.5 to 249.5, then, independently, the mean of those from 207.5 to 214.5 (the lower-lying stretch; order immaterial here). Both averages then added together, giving 5.38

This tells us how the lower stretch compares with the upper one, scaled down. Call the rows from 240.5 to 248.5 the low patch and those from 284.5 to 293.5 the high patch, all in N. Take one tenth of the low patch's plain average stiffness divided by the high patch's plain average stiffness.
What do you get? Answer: 0.097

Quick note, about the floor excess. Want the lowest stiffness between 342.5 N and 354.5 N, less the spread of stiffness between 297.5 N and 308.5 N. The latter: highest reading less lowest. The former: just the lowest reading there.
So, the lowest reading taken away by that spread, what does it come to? 2.13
